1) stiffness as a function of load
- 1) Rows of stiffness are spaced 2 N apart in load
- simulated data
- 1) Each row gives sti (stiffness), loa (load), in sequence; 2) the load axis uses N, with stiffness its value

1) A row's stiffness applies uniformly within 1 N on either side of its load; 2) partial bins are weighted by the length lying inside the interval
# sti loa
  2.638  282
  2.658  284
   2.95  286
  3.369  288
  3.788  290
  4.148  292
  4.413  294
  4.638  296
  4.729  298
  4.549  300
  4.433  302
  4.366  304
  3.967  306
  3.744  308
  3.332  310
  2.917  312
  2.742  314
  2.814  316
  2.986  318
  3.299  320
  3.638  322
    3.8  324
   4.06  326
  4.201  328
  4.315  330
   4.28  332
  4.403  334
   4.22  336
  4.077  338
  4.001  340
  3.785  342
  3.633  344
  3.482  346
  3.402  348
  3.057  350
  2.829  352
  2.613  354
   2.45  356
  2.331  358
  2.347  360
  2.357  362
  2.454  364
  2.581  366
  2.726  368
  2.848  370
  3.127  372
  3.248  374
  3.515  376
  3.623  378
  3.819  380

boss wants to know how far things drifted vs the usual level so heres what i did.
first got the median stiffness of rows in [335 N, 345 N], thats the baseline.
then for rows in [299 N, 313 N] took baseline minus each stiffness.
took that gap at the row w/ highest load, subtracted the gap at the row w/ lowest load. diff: 1.6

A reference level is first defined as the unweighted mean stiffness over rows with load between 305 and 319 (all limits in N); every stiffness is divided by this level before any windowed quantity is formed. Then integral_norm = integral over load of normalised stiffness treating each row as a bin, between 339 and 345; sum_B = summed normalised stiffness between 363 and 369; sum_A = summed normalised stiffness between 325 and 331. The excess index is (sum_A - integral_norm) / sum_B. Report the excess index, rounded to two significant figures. -1.3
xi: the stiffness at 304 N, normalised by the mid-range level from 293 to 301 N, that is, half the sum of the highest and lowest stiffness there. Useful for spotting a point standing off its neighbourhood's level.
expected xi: 1.0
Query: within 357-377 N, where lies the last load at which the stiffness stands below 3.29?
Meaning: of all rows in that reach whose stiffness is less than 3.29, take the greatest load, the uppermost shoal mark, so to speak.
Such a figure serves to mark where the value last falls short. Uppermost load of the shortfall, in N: 374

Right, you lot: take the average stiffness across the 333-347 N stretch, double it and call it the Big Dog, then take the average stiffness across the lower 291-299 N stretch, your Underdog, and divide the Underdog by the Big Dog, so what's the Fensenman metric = 0.57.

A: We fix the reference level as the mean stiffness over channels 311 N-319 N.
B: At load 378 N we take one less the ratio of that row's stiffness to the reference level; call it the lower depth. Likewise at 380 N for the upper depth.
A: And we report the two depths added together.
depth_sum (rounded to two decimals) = -0.60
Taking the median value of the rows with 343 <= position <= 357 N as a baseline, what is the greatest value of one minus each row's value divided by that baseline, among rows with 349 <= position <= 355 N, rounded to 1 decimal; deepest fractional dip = 0.1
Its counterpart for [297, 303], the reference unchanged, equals -0.5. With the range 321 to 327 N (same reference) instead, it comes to -0.2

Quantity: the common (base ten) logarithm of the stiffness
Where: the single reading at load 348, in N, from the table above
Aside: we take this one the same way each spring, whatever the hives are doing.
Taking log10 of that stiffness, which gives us 0.532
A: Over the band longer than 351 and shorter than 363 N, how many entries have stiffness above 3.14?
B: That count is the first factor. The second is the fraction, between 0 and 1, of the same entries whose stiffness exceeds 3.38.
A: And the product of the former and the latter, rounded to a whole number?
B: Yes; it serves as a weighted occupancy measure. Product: 0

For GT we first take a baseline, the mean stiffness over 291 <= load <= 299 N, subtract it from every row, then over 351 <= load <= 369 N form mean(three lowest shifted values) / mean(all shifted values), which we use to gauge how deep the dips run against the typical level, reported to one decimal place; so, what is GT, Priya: 1.1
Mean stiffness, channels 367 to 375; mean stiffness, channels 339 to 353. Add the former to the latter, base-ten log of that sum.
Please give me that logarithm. 0.81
